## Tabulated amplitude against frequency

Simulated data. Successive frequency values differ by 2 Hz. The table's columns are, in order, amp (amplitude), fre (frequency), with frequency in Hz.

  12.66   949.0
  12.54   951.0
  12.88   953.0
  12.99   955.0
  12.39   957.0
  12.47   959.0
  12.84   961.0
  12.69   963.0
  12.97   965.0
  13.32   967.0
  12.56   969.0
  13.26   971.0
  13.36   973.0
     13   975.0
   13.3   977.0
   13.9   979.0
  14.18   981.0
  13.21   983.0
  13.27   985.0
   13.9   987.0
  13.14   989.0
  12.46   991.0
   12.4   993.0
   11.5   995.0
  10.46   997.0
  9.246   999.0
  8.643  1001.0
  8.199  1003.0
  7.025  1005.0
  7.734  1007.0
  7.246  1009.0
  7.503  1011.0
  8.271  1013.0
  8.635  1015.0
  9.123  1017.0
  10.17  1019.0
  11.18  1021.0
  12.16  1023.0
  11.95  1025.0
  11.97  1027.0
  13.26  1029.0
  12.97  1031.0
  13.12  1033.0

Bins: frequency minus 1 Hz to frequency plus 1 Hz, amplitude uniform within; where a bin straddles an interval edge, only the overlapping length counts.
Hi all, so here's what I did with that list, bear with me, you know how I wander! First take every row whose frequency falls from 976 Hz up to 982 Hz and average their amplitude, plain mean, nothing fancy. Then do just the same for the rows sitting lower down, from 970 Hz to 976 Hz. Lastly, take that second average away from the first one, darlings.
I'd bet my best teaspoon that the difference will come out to 1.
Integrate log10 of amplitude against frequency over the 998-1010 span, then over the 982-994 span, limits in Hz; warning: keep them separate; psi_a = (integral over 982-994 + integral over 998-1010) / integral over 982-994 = 1.81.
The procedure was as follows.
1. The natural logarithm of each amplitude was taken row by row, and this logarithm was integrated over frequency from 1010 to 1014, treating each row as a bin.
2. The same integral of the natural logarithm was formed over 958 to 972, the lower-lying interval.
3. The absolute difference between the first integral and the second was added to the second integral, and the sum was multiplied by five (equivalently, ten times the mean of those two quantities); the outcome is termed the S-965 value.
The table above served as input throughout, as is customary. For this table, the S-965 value 316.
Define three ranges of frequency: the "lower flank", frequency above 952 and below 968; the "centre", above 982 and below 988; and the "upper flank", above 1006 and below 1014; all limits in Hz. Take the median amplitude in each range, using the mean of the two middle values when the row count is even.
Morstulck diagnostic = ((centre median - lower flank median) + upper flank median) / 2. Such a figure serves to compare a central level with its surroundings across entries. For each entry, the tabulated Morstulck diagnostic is 4.0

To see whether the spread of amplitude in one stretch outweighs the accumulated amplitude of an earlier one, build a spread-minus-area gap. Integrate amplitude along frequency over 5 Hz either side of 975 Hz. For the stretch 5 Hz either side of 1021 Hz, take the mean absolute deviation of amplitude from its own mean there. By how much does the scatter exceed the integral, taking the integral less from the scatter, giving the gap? -133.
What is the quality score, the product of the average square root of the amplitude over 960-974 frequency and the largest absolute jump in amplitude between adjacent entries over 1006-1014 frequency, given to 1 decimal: 2.8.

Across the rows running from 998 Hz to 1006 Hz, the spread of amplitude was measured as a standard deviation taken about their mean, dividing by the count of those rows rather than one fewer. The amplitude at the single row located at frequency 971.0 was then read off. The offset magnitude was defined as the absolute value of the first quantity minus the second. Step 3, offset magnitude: 12.4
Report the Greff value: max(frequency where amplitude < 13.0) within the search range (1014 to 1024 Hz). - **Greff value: 1023.0 Hz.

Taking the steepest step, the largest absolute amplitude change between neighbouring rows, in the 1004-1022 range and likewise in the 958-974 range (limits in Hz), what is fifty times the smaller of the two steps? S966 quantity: 38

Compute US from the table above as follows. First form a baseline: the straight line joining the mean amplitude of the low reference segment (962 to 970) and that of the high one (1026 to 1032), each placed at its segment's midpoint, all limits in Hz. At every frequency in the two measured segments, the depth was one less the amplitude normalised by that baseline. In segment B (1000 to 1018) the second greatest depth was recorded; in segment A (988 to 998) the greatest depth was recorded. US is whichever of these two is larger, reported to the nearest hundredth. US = 0.43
